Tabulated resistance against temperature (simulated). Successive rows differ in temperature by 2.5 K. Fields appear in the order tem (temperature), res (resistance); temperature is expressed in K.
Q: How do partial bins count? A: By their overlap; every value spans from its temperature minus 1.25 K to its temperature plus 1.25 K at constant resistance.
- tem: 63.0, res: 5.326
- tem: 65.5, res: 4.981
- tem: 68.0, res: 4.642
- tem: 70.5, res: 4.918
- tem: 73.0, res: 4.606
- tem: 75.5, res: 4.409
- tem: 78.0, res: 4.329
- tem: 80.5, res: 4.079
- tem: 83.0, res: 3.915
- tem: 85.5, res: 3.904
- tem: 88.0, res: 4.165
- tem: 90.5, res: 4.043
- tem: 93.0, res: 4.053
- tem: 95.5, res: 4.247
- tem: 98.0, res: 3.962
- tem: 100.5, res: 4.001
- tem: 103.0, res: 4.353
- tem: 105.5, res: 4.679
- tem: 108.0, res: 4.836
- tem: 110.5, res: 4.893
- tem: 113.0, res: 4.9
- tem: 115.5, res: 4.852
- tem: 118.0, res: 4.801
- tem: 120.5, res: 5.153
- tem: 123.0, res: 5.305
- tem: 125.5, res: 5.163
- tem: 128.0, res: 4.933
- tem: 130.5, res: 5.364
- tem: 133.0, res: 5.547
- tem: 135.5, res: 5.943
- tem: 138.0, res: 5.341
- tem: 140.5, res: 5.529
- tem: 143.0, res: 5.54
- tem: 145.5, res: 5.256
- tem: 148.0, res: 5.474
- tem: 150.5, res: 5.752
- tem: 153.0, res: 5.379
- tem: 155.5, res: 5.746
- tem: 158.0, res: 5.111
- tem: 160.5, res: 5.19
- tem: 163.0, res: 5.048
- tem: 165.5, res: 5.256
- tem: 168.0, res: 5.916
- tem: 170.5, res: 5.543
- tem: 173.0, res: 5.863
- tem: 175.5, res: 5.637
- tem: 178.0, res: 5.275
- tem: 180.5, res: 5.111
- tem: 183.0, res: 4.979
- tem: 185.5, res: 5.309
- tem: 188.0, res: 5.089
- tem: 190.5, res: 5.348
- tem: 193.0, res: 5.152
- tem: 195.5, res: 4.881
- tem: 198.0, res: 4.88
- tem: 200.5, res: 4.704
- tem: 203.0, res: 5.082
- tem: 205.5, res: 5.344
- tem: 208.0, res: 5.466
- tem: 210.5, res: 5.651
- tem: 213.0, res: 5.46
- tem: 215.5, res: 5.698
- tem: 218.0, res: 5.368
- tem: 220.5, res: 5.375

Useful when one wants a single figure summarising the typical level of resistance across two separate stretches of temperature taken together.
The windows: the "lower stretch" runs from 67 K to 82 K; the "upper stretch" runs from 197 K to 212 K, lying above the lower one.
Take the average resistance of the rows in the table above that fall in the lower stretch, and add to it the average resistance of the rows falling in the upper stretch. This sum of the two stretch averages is 9.7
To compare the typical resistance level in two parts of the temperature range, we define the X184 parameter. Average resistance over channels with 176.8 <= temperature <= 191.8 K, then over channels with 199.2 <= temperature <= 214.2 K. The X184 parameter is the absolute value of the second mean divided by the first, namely 1.02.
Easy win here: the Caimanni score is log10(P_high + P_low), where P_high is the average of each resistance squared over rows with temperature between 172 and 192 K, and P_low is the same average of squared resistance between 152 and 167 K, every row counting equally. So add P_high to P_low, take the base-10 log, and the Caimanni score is 1.75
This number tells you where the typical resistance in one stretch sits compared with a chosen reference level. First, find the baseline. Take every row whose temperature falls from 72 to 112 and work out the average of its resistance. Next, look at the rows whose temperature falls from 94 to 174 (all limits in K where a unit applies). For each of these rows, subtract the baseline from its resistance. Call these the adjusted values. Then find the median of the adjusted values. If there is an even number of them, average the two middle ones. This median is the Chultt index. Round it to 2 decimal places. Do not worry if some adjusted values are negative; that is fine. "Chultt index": 0.94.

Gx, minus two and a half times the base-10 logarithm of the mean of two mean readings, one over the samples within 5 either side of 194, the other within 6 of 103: -1.68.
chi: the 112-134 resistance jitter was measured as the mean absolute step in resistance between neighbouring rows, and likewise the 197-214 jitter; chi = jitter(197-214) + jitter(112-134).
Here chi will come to 0.42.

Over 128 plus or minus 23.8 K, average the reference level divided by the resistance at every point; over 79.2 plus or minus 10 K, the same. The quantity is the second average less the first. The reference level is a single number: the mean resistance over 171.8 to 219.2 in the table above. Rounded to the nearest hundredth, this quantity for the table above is 0.22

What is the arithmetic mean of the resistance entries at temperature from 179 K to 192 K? 5.17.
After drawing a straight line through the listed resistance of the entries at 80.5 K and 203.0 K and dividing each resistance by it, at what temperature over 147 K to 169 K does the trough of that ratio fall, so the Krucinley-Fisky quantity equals 163.0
